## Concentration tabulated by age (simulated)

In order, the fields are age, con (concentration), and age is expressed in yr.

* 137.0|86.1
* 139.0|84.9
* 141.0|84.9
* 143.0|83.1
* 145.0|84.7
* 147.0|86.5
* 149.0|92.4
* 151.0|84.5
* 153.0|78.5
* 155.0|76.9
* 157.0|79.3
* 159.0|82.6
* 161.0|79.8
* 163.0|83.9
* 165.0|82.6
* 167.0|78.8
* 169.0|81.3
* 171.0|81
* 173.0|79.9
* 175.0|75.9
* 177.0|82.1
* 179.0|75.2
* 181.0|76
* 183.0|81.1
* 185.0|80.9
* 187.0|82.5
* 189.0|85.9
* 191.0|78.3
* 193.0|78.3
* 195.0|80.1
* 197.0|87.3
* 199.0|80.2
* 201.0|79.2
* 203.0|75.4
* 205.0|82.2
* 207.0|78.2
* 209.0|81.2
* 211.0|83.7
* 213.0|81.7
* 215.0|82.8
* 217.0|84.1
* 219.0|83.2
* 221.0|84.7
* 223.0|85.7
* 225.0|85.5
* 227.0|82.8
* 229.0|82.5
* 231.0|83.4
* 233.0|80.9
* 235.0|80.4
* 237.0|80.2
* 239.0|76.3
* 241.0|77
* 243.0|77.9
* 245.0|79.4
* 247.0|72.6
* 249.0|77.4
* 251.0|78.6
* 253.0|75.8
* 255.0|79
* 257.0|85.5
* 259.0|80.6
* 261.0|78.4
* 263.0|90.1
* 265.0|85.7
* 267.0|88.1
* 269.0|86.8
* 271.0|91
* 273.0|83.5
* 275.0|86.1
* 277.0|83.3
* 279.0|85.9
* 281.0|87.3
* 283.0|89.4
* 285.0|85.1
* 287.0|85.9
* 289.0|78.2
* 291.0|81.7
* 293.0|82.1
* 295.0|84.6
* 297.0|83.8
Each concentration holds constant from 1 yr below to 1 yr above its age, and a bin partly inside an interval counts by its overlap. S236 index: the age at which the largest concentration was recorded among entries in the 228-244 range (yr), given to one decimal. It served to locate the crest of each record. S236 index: 231.0 yr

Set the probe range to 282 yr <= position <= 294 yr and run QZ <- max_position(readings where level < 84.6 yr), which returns 293.0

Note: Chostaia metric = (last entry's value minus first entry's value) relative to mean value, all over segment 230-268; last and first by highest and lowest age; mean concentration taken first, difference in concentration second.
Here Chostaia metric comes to 0.058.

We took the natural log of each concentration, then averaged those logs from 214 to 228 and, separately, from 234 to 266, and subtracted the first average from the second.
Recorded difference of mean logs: -0.06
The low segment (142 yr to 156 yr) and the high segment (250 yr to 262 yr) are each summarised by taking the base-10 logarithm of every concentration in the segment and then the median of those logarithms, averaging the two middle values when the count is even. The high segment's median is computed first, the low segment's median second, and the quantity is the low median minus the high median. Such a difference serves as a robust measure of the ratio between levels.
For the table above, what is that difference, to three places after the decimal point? 0.030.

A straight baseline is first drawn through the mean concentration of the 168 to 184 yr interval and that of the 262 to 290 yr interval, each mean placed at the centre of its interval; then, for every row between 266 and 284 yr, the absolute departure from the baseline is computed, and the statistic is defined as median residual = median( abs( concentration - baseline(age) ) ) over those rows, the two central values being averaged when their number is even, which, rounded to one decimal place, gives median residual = 2.5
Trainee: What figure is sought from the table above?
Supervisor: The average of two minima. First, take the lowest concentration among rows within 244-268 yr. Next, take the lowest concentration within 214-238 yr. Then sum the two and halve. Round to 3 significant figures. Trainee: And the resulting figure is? 76.4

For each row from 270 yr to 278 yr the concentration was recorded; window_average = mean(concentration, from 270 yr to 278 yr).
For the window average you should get 86.0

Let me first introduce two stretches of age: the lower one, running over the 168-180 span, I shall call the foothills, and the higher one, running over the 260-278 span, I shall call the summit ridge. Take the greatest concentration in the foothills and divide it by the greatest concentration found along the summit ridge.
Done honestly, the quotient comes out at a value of 0.90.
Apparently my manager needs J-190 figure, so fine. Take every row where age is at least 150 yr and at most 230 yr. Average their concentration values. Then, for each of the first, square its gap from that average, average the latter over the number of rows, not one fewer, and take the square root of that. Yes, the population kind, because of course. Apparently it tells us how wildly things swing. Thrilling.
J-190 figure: 3.0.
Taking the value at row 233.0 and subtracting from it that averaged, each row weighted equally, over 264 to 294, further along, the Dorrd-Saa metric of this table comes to -4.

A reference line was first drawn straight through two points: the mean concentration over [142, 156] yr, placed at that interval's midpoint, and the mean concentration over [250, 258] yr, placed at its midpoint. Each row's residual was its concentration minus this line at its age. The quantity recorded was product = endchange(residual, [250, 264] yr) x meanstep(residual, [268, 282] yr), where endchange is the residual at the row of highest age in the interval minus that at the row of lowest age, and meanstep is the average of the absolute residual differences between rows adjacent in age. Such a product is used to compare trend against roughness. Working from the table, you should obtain 42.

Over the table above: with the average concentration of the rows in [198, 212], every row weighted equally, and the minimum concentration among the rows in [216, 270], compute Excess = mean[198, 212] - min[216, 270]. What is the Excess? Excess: 7.4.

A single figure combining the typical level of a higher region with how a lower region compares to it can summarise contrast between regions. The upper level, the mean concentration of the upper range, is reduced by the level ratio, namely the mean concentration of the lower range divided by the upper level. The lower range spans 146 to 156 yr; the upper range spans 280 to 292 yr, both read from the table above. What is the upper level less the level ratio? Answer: 84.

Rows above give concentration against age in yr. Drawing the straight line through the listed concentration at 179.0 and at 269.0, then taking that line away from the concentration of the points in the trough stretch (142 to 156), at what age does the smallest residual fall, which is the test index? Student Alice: 155.0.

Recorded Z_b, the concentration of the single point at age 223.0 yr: 85.7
